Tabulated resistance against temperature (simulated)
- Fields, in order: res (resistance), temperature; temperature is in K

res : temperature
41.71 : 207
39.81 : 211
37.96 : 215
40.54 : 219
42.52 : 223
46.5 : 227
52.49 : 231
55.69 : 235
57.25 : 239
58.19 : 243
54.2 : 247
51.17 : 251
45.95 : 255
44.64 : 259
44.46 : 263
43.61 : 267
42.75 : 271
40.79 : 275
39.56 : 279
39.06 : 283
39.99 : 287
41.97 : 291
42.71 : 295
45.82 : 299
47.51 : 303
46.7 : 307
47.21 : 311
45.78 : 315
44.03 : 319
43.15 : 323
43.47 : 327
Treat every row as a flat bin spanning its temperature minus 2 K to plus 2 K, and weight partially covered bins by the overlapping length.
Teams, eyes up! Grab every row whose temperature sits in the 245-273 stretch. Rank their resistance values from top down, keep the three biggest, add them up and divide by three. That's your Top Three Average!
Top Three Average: 50.4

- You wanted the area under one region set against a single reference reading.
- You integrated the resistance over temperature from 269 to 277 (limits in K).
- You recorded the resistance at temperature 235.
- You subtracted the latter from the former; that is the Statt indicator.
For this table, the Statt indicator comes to 278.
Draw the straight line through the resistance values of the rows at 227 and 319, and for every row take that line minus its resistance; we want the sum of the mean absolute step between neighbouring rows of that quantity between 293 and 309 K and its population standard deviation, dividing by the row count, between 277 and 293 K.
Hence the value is 3.1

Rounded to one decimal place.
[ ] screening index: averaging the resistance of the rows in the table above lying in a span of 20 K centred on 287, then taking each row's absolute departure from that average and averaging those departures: 1.3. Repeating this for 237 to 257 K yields 3.8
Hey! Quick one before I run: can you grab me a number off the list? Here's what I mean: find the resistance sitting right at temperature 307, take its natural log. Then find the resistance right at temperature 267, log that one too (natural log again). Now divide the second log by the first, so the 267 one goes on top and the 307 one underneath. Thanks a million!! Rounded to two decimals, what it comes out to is 0.98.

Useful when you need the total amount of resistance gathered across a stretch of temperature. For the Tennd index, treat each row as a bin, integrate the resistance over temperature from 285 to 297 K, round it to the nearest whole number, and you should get 499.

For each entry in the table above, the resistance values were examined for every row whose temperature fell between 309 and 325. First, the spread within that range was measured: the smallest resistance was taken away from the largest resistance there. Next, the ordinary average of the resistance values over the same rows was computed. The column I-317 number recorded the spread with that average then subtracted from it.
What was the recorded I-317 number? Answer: -41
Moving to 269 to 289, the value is -37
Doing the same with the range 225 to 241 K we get -42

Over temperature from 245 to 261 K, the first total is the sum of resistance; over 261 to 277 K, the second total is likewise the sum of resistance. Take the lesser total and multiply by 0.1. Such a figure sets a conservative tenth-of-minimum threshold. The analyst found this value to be 17.2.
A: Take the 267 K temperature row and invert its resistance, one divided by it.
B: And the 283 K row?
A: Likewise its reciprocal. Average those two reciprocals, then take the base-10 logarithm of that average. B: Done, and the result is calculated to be -1.62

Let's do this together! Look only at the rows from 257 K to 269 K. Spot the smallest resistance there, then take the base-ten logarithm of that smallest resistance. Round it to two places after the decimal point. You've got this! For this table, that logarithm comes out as 1.64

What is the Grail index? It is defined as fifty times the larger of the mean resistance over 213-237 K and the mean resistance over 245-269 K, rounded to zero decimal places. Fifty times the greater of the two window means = 2367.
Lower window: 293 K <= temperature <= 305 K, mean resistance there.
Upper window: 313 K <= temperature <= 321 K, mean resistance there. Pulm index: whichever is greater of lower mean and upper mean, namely 45.3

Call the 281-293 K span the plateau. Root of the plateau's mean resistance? 6.35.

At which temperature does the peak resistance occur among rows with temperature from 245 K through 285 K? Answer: 247 K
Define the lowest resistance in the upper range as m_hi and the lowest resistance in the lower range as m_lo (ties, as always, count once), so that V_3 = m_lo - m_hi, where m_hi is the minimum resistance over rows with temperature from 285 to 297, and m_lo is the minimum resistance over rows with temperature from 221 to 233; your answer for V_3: 3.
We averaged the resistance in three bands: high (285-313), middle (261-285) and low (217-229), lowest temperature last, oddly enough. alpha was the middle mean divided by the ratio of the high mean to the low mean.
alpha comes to 40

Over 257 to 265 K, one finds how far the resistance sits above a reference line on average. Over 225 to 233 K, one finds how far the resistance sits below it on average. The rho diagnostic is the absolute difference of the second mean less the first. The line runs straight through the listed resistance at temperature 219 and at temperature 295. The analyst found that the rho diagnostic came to 11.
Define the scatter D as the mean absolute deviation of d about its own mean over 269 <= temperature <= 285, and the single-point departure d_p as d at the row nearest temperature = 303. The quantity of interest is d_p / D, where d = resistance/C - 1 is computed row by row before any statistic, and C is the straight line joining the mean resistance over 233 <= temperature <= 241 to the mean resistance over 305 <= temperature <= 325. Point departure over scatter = 1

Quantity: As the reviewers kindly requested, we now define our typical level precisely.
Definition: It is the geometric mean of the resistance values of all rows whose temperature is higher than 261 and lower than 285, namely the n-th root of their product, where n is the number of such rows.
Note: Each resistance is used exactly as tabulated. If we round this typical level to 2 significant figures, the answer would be 42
